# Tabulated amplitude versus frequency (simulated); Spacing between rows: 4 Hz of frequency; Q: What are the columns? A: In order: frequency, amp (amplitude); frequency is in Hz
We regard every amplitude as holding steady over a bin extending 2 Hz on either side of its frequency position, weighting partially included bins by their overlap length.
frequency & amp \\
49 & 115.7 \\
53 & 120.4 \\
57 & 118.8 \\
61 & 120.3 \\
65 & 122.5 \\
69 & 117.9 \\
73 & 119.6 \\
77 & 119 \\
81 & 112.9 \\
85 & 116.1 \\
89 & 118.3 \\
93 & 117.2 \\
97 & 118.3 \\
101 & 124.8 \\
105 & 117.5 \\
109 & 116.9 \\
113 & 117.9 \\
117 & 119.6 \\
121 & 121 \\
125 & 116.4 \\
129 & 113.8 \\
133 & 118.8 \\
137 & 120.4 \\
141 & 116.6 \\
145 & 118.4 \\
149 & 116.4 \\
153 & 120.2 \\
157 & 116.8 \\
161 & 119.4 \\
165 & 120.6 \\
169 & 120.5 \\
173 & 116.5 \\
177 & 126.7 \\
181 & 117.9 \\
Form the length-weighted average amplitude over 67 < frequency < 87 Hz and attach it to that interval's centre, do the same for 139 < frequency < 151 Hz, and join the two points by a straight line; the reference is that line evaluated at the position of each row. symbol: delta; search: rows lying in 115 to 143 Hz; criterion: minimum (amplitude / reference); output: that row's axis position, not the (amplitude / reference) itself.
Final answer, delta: 129 Hz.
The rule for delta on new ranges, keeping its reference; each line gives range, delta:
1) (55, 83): 81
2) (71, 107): 81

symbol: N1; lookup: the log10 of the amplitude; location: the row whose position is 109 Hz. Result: 2.07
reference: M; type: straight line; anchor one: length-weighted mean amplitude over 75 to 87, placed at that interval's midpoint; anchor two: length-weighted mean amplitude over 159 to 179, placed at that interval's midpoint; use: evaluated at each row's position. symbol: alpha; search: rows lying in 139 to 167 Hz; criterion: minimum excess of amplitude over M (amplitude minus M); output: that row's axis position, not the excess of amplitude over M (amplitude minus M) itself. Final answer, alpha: 157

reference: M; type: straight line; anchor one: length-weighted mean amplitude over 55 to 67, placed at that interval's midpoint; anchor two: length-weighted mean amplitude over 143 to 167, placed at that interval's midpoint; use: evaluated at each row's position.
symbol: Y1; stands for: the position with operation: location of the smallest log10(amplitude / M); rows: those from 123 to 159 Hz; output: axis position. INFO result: 129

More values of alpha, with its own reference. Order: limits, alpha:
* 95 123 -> 109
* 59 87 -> 81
